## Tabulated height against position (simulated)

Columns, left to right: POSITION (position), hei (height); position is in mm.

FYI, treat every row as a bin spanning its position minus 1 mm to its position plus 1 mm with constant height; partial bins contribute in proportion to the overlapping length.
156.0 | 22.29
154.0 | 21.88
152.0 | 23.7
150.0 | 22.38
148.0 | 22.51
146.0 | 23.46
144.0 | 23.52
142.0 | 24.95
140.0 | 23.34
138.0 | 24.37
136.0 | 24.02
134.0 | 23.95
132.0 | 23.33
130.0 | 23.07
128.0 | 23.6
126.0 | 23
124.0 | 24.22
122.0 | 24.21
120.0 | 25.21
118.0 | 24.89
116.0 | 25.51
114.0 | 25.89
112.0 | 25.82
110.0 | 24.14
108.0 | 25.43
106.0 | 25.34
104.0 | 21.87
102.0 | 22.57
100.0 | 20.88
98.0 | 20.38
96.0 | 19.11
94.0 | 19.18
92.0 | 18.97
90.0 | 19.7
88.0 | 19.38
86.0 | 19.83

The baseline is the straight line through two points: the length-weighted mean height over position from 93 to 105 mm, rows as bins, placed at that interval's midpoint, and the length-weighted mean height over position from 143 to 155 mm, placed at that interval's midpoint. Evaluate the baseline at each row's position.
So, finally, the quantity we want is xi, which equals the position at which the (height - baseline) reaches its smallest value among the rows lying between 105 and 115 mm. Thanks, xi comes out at 110.0 mm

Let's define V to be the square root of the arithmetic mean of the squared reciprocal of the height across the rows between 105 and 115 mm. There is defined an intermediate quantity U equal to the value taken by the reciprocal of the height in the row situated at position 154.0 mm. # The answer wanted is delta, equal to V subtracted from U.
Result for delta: 0.006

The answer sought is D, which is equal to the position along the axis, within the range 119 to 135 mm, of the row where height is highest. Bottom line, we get 120.0 mm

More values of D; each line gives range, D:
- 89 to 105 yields 102.0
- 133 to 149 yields 142.0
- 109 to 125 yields 114.0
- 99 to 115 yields 114.0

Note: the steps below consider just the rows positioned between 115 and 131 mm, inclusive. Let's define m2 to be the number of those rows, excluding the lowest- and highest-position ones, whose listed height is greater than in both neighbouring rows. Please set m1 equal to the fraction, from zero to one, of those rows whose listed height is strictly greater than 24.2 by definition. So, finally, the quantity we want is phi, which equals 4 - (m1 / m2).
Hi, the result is 3.79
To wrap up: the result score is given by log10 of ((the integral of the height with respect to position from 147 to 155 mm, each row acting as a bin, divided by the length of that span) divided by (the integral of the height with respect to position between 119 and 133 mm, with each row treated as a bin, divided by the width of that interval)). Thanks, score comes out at -0.02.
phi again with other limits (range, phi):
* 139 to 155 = 3.94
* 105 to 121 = 3.56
